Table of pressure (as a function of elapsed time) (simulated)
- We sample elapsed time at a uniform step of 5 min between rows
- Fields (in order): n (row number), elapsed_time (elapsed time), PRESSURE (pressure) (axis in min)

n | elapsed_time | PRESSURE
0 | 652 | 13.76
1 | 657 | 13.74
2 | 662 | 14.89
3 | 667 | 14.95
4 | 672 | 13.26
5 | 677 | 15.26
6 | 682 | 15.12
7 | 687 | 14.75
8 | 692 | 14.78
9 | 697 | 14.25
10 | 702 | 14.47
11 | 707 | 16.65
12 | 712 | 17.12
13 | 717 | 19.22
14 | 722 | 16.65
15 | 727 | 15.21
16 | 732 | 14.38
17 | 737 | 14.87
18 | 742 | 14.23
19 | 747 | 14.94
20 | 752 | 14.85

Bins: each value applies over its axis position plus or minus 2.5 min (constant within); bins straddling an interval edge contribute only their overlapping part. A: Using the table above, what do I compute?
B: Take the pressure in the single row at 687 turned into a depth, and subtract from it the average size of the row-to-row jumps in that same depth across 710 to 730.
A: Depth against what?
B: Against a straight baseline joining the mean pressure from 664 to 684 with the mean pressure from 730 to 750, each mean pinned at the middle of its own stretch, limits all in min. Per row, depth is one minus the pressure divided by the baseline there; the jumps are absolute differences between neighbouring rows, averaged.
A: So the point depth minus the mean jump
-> -0.15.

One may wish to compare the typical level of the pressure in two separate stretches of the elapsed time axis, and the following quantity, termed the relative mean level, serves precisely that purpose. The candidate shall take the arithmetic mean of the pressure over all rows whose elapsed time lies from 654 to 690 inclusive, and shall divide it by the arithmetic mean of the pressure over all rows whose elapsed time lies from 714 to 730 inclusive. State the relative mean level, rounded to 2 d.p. 0.86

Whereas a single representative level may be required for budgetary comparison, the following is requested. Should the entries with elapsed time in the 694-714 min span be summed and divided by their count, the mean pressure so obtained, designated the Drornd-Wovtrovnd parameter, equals 15.6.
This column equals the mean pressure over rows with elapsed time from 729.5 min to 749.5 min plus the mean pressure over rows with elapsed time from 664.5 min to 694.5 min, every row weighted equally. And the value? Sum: 29.3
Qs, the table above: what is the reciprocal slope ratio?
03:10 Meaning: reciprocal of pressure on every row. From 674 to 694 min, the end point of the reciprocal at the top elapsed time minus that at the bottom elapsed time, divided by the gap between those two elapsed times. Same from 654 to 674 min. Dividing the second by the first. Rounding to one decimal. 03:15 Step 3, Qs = 1.2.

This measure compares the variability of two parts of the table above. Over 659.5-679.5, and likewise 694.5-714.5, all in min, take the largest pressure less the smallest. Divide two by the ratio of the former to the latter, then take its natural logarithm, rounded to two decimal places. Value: 1.05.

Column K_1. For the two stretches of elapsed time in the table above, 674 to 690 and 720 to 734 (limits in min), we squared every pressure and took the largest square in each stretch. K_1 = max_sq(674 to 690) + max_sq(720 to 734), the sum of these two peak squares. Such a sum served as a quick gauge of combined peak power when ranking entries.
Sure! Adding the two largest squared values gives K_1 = 510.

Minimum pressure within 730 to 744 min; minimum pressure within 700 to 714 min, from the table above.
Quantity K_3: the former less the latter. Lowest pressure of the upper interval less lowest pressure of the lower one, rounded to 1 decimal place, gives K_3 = -0.2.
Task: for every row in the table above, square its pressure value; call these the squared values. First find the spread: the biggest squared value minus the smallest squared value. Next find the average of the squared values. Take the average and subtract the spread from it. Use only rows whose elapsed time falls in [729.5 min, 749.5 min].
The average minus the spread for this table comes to 193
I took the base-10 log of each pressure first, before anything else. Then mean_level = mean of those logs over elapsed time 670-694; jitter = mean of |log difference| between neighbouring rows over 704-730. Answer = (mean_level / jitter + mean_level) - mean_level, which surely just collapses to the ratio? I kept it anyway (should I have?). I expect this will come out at 28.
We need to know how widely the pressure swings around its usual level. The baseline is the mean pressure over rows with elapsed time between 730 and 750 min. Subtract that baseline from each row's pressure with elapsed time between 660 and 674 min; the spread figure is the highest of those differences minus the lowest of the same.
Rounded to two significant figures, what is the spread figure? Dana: 1.7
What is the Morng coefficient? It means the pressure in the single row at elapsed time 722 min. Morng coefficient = 16.65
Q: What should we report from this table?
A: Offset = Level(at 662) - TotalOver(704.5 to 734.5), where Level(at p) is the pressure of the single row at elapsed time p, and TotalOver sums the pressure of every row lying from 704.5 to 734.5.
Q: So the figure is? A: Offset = -84.3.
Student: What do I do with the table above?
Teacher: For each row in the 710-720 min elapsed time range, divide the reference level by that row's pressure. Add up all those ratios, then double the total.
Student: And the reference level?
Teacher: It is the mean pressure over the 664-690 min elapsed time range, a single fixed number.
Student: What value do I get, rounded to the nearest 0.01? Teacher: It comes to 3.24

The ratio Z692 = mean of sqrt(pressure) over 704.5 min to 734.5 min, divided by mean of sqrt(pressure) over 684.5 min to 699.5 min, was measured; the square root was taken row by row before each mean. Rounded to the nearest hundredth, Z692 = 1.06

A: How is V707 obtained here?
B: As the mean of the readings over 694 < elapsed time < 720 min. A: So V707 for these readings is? 16.3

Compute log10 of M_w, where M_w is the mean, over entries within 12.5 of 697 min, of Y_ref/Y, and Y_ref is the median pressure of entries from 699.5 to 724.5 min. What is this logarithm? 0.047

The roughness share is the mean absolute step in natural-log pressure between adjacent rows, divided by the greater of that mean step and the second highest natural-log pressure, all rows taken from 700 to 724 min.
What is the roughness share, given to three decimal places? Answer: 0.038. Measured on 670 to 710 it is 0.019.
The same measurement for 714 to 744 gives 0.026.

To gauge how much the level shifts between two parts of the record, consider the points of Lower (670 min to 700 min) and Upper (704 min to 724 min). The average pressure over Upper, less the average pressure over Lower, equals 2.8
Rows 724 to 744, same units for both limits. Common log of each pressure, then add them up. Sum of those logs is 4.67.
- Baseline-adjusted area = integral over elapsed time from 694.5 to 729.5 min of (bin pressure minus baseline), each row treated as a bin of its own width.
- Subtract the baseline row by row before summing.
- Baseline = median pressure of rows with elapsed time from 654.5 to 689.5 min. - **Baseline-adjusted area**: 47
